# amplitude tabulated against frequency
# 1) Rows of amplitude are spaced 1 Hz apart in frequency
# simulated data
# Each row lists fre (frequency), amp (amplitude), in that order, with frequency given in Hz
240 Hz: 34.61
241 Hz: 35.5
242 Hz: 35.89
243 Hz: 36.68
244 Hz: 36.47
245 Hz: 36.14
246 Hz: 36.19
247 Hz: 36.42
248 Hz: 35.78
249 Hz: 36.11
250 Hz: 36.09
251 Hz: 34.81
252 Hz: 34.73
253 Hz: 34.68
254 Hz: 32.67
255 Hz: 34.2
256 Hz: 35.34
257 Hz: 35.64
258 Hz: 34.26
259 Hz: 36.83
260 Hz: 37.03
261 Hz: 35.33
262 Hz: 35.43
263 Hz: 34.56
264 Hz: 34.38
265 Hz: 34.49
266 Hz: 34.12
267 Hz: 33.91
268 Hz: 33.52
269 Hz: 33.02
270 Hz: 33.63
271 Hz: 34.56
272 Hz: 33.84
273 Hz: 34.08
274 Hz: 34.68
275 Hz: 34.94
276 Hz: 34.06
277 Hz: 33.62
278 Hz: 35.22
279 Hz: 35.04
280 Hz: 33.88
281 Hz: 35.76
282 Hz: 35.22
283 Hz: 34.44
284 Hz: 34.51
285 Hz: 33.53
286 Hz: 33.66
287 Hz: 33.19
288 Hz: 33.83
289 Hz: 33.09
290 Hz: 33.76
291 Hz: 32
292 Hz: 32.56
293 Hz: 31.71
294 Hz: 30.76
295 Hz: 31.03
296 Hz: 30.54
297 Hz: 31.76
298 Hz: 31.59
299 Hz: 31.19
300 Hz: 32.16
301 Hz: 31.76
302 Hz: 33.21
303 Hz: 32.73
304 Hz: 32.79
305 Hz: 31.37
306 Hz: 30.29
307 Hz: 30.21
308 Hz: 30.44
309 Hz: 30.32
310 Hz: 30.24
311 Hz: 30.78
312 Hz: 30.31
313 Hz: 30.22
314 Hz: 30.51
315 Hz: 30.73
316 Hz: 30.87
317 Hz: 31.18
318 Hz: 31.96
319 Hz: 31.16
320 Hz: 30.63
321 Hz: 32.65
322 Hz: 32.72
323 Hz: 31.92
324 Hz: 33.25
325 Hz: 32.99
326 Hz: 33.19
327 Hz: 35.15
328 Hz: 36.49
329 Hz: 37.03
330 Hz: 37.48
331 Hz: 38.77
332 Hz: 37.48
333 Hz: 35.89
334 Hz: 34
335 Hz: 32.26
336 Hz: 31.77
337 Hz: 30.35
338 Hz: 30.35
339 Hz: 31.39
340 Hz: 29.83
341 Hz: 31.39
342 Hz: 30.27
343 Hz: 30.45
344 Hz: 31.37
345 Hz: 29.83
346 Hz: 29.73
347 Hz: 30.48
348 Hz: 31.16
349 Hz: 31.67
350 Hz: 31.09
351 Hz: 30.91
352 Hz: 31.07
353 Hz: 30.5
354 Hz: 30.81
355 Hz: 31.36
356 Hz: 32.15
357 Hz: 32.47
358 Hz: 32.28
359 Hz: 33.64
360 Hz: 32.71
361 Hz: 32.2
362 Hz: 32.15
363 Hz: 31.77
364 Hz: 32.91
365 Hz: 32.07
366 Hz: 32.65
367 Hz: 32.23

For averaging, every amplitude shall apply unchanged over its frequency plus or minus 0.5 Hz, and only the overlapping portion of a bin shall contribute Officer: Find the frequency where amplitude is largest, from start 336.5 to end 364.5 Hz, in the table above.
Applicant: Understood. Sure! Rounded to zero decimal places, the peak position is 359 Hz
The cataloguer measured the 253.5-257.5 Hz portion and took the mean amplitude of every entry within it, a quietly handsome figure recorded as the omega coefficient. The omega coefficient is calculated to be 34.5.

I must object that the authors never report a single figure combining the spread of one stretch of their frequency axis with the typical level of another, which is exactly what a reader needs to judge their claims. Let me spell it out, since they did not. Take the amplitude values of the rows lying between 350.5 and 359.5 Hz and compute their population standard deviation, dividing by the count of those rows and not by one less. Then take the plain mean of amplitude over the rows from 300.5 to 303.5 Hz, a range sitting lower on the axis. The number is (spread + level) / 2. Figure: 16.8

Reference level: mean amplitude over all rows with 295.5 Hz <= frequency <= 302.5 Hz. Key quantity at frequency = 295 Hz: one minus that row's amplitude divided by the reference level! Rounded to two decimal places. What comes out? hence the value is 0.02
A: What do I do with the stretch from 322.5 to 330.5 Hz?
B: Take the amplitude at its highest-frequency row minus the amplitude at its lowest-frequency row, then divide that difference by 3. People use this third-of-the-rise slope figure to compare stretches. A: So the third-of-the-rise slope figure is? 1.9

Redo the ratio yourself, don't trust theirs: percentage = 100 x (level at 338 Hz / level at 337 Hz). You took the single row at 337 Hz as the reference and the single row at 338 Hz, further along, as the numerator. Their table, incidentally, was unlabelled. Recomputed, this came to 100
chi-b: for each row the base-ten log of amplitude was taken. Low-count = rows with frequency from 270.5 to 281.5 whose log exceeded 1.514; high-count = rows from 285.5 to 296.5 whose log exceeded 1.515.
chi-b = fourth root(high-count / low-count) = 0.82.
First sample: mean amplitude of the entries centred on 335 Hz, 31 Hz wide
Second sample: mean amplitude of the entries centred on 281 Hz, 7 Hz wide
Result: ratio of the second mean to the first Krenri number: 1.07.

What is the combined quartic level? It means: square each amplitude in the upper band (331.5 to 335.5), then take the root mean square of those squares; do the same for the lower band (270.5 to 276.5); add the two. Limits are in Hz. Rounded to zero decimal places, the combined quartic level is 2411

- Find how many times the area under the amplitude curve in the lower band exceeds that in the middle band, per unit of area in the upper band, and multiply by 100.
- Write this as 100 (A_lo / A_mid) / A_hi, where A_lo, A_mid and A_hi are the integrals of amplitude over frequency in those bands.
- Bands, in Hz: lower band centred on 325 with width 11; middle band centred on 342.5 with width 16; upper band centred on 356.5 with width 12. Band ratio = 0.20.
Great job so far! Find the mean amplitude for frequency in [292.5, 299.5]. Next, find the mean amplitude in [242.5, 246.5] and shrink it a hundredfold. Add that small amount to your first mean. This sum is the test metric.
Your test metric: 31.6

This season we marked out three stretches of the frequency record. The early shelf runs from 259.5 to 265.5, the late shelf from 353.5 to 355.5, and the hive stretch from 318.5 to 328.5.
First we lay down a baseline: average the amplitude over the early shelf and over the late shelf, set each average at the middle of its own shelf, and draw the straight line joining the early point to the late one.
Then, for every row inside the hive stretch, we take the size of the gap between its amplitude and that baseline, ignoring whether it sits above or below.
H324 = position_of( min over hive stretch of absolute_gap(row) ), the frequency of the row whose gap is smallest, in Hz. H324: 321 Hz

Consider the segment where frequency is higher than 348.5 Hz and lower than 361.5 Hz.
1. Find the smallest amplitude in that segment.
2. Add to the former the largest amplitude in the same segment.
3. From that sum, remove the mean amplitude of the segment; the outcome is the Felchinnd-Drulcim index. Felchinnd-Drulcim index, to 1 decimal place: 32.4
